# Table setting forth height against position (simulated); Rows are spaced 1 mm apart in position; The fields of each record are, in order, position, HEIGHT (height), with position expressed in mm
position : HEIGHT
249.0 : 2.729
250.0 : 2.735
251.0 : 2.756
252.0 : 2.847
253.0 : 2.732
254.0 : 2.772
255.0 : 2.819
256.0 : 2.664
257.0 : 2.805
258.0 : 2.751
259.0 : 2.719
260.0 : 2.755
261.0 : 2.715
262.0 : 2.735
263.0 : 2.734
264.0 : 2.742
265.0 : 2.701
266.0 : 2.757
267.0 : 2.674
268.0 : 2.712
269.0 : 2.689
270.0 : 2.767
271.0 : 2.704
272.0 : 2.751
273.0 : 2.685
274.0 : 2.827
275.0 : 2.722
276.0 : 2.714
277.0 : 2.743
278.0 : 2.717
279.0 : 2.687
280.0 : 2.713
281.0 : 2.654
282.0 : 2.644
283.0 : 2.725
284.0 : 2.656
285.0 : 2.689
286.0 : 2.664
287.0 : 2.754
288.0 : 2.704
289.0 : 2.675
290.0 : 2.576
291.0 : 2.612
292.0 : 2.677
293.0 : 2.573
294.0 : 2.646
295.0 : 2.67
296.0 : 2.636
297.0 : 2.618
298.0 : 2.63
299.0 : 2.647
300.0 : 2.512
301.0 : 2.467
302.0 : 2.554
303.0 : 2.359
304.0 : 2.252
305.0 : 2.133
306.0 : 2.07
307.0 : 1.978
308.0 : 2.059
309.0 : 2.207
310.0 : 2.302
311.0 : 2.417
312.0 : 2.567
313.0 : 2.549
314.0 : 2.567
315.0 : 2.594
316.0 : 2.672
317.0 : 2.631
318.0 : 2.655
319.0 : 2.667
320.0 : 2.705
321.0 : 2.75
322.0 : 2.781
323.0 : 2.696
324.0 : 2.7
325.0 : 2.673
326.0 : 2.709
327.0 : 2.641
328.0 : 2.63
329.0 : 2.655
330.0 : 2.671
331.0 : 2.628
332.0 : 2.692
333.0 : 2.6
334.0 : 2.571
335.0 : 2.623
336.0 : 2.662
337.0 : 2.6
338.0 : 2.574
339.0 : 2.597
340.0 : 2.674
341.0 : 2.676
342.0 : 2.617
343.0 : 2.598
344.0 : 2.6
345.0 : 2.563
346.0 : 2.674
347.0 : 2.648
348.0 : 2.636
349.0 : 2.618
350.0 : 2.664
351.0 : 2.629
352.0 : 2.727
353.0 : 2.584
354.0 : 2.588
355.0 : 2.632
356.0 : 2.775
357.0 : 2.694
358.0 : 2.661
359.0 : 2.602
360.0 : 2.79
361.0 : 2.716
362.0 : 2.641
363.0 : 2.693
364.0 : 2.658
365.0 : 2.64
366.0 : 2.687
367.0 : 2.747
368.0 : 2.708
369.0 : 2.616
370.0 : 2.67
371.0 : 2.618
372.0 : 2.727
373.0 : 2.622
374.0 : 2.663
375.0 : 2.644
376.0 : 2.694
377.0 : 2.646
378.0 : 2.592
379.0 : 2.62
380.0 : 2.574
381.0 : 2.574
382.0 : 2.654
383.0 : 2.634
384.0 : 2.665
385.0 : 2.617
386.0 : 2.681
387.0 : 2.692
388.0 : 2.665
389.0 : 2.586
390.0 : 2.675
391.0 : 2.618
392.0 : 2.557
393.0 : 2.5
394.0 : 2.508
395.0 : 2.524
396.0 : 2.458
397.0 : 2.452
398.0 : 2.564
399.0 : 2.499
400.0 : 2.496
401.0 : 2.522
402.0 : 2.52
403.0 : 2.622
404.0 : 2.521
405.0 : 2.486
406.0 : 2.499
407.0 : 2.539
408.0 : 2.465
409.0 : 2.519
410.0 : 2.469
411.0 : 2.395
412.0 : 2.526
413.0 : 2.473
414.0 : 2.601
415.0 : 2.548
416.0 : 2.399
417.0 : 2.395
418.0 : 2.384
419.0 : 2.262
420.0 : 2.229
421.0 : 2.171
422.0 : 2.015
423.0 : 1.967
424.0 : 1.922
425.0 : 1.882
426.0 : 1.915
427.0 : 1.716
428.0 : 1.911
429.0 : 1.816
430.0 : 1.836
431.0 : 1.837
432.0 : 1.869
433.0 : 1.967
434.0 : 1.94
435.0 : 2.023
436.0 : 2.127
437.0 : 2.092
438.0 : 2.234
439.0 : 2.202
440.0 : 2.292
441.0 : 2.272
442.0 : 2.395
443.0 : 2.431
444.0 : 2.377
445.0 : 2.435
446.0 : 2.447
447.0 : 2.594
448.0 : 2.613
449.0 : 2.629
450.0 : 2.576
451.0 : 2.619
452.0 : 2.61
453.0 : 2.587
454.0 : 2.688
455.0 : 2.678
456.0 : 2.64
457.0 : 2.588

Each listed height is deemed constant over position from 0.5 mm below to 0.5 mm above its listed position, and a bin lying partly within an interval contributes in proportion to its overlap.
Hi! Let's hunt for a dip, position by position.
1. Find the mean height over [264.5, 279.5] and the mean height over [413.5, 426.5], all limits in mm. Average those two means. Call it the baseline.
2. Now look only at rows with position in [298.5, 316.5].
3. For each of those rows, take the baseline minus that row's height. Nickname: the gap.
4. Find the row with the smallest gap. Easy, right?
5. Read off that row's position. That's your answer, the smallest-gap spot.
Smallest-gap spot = 316.0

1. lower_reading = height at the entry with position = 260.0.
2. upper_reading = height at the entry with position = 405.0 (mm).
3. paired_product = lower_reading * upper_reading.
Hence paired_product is 6.8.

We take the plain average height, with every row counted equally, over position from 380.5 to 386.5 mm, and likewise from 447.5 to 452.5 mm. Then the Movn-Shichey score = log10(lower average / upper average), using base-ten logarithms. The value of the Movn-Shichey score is 0.005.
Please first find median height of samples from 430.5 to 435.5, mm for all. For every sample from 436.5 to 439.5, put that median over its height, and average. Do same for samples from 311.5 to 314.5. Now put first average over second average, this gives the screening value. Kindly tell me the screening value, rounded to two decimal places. 1.18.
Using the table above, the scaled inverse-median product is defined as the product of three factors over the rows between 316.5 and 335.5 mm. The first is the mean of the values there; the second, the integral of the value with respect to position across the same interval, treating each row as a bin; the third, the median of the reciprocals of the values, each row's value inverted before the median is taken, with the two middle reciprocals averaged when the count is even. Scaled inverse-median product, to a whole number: 51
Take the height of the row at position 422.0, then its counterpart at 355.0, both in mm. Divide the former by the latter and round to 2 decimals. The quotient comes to 0.77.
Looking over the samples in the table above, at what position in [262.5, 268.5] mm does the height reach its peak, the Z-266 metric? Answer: 266.0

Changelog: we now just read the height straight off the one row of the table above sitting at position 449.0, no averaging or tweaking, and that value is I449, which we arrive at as 2.629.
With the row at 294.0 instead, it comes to 2.646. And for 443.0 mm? 2.431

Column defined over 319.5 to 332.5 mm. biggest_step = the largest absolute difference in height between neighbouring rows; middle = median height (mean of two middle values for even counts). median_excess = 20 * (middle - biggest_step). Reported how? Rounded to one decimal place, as 52.1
